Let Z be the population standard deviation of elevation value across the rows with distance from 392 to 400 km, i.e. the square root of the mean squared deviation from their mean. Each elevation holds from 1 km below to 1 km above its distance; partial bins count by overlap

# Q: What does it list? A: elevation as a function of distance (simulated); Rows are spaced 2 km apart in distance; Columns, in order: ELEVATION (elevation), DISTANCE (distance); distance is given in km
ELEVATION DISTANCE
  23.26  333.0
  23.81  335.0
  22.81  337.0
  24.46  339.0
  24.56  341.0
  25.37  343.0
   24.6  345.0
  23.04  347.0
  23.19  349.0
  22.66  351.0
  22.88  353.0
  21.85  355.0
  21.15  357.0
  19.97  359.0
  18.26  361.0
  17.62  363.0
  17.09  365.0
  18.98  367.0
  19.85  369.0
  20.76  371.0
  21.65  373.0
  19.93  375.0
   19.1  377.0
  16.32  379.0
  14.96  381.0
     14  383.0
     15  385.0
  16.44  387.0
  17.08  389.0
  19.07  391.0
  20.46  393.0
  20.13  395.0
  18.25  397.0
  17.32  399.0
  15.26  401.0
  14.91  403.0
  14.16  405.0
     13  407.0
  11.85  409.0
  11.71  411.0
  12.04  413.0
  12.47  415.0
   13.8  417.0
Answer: 1.30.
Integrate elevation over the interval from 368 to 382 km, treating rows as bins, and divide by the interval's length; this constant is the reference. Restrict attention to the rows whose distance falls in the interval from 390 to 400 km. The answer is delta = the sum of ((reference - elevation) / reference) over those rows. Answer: 0.0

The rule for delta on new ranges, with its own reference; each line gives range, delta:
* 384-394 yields 0.4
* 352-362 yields -0.5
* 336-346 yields -1.4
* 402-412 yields 1.5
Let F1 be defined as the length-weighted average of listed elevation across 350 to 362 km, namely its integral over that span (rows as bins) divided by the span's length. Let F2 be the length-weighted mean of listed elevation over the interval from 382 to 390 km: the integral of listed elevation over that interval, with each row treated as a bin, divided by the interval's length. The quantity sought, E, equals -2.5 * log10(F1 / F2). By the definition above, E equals -0.33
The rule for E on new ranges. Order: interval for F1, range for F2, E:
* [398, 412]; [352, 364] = 0.40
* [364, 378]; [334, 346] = 0.23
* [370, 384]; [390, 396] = 0.10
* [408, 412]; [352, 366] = 0.57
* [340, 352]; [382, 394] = -0.37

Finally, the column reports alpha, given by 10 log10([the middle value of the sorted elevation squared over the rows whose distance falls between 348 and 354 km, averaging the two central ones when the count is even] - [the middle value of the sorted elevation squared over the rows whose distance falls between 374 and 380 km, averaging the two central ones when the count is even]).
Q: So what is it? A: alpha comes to 22.0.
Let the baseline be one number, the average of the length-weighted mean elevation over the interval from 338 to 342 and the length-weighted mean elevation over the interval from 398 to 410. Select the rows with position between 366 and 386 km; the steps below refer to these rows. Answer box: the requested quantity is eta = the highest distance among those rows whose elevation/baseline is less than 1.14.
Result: 385.0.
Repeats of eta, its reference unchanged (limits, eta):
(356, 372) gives 371.0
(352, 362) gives 361.0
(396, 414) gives 413.0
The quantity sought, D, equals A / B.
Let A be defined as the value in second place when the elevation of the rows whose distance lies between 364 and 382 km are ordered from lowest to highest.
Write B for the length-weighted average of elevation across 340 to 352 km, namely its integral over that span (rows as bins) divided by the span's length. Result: 0.68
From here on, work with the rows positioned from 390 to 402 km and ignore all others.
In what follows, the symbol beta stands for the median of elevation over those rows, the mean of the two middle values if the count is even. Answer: 18.7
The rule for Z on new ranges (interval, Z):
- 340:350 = 0.90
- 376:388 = 1.63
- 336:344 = 0.93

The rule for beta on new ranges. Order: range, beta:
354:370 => 19.4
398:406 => 15.1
